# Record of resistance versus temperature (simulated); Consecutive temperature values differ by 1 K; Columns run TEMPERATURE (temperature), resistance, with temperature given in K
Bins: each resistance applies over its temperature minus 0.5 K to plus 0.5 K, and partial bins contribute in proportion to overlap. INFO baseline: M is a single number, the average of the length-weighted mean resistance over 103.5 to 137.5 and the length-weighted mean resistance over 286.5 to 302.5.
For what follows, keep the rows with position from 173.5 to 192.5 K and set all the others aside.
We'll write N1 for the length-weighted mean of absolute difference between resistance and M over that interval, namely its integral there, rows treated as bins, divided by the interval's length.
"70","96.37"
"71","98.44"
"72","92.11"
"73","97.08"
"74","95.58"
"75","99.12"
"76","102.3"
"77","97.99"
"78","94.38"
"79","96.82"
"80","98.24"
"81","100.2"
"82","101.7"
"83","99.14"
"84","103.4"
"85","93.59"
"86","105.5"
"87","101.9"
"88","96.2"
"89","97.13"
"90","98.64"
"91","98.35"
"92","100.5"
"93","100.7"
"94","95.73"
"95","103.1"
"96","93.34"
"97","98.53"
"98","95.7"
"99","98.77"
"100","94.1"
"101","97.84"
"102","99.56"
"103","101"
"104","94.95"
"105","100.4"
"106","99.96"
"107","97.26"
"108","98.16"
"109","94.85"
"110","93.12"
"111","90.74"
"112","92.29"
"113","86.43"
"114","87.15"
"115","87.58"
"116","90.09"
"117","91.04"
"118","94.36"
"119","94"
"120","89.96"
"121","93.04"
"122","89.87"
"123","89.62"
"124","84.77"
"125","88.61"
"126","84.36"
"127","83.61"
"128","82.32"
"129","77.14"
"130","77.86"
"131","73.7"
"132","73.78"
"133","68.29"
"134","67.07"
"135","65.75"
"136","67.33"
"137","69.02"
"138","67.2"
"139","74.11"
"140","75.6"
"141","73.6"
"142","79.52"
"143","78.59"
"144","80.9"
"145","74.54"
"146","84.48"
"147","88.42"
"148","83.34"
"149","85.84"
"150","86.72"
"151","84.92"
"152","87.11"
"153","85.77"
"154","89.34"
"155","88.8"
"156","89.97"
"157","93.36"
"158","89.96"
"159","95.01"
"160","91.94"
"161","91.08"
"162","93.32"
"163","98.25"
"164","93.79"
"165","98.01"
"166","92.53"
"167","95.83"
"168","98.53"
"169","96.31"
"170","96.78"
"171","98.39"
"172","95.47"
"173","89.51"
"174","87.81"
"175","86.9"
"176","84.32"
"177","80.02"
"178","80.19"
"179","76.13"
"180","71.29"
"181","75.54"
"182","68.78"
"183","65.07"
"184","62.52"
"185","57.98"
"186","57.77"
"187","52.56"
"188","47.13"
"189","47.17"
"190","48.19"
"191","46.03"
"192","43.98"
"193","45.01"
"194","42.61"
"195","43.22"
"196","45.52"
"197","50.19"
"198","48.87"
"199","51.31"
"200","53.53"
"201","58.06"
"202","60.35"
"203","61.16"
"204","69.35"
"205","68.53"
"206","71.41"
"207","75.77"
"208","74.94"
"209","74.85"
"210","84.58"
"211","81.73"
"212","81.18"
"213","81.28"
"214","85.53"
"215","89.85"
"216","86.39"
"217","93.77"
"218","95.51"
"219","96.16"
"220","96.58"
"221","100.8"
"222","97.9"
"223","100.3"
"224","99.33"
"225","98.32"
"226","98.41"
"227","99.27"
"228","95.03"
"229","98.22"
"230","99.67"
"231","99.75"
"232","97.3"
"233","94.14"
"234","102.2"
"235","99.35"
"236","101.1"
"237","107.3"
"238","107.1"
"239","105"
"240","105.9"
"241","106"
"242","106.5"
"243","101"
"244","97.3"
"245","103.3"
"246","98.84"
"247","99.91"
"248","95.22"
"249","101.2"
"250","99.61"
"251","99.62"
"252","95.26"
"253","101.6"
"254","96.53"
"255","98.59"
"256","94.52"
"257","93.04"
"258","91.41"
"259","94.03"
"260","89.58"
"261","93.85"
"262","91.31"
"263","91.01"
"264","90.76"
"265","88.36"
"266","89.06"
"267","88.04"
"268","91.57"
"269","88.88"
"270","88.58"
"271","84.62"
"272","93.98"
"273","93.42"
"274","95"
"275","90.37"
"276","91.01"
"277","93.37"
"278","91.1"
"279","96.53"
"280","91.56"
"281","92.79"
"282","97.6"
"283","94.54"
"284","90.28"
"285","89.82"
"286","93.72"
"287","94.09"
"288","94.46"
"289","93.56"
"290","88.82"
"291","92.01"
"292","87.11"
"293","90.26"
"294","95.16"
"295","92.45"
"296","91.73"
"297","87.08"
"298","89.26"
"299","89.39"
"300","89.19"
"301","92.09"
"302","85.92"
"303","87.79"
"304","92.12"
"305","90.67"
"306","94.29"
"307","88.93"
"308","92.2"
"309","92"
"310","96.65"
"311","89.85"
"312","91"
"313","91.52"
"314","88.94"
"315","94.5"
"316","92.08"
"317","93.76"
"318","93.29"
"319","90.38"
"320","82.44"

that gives 23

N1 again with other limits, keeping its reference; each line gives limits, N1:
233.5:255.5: 13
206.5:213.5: 9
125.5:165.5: 9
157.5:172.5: 7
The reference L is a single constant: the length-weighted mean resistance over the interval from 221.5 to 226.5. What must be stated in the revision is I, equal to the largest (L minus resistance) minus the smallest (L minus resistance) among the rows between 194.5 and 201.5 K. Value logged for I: 15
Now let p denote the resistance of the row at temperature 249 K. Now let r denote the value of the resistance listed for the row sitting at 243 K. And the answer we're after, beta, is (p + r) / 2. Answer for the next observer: 101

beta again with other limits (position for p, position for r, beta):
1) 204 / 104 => 82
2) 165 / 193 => 72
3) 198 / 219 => 73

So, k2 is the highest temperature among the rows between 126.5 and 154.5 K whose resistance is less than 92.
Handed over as 154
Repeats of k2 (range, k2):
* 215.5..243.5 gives 216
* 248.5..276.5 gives 276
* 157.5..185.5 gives 185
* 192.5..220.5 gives 216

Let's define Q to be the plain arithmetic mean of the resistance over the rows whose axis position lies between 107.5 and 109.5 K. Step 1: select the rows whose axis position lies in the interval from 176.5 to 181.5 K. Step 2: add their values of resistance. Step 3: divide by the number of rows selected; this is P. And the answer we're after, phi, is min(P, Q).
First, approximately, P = 77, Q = 97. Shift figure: 77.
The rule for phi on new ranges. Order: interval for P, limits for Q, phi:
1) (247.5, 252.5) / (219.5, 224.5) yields 98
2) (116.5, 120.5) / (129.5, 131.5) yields 76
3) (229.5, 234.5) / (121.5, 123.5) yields 90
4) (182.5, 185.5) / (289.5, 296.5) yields 62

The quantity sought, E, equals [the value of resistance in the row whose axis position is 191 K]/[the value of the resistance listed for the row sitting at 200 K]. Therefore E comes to 0.86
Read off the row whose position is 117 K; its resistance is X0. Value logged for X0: 91.04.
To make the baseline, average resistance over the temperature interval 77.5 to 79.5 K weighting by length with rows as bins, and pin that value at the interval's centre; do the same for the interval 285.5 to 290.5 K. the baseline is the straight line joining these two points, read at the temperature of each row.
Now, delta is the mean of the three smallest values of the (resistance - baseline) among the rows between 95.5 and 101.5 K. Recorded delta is -1.0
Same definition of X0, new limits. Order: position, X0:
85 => 93.59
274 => 95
